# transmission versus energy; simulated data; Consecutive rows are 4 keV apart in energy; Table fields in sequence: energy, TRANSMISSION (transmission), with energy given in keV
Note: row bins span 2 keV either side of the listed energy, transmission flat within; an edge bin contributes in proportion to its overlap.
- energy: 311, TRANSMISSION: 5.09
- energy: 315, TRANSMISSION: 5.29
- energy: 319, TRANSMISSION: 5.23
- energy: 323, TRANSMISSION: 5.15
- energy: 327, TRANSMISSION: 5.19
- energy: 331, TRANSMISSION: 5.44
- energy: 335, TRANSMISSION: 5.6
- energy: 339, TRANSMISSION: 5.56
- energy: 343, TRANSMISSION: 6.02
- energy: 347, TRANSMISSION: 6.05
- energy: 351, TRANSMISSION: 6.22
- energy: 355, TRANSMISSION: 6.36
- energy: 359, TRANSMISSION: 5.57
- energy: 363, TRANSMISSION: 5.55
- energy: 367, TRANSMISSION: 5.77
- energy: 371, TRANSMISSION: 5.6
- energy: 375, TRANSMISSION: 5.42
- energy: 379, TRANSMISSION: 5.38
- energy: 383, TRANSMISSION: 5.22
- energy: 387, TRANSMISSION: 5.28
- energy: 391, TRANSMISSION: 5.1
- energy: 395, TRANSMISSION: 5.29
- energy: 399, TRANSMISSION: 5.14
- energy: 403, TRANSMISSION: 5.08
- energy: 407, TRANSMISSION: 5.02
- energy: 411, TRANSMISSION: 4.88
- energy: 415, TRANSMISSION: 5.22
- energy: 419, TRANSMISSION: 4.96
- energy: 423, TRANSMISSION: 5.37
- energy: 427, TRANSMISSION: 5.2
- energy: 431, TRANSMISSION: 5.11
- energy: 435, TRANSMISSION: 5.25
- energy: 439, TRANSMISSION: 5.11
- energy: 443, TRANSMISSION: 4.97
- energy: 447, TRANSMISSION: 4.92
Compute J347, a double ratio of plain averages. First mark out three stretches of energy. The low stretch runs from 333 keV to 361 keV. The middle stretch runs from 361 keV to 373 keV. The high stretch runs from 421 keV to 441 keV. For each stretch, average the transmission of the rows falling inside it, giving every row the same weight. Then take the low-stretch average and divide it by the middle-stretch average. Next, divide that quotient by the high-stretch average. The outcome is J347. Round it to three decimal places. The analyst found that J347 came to 0.201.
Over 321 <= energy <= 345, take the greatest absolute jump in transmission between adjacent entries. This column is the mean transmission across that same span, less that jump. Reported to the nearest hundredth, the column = 5.03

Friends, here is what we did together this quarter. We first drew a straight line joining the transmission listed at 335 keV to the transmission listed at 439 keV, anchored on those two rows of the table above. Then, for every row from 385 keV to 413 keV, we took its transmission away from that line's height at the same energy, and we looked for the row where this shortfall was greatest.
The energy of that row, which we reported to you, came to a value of 411 keV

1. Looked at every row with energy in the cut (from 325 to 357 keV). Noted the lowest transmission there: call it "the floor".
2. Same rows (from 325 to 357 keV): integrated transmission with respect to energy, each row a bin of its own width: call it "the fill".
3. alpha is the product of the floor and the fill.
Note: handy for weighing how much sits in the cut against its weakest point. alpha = 964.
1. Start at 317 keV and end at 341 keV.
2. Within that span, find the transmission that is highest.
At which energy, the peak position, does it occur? 335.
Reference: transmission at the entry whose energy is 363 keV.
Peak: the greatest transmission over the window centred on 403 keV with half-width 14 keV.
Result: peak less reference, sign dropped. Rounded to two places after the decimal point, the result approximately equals 0.26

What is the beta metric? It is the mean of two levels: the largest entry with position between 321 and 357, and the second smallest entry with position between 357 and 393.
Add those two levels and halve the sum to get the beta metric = 5.79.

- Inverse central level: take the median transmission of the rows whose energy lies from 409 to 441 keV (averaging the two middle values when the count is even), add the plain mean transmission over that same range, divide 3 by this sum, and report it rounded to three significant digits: 0.291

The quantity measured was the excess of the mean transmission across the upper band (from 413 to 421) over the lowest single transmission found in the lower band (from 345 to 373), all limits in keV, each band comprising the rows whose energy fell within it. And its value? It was -0.5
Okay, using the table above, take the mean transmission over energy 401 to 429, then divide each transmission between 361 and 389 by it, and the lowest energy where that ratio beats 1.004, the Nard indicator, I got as 363 keV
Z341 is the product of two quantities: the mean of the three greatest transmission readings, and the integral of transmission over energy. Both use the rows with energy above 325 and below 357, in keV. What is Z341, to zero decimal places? 1154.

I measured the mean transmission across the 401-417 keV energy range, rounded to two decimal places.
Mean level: 5.05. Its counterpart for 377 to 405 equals 5.21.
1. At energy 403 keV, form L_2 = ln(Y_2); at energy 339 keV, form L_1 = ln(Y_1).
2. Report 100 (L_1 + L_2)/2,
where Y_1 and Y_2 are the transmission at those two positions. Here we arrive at 167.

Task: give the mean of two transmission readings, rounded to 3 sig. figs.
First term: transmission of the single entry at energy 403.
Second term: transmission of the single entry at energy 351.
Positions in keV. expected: 5.65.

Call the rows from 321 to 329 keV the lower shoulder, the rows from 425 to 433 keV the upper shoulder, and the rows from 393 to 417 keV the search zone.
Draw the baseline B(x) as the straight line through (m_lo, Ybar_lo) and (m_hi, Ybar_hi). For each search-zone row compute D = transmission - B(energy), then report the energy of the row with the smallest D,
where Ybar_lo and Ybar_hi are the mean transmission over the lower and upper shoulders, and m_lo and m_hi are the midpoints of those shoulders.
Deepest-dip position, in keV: 411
